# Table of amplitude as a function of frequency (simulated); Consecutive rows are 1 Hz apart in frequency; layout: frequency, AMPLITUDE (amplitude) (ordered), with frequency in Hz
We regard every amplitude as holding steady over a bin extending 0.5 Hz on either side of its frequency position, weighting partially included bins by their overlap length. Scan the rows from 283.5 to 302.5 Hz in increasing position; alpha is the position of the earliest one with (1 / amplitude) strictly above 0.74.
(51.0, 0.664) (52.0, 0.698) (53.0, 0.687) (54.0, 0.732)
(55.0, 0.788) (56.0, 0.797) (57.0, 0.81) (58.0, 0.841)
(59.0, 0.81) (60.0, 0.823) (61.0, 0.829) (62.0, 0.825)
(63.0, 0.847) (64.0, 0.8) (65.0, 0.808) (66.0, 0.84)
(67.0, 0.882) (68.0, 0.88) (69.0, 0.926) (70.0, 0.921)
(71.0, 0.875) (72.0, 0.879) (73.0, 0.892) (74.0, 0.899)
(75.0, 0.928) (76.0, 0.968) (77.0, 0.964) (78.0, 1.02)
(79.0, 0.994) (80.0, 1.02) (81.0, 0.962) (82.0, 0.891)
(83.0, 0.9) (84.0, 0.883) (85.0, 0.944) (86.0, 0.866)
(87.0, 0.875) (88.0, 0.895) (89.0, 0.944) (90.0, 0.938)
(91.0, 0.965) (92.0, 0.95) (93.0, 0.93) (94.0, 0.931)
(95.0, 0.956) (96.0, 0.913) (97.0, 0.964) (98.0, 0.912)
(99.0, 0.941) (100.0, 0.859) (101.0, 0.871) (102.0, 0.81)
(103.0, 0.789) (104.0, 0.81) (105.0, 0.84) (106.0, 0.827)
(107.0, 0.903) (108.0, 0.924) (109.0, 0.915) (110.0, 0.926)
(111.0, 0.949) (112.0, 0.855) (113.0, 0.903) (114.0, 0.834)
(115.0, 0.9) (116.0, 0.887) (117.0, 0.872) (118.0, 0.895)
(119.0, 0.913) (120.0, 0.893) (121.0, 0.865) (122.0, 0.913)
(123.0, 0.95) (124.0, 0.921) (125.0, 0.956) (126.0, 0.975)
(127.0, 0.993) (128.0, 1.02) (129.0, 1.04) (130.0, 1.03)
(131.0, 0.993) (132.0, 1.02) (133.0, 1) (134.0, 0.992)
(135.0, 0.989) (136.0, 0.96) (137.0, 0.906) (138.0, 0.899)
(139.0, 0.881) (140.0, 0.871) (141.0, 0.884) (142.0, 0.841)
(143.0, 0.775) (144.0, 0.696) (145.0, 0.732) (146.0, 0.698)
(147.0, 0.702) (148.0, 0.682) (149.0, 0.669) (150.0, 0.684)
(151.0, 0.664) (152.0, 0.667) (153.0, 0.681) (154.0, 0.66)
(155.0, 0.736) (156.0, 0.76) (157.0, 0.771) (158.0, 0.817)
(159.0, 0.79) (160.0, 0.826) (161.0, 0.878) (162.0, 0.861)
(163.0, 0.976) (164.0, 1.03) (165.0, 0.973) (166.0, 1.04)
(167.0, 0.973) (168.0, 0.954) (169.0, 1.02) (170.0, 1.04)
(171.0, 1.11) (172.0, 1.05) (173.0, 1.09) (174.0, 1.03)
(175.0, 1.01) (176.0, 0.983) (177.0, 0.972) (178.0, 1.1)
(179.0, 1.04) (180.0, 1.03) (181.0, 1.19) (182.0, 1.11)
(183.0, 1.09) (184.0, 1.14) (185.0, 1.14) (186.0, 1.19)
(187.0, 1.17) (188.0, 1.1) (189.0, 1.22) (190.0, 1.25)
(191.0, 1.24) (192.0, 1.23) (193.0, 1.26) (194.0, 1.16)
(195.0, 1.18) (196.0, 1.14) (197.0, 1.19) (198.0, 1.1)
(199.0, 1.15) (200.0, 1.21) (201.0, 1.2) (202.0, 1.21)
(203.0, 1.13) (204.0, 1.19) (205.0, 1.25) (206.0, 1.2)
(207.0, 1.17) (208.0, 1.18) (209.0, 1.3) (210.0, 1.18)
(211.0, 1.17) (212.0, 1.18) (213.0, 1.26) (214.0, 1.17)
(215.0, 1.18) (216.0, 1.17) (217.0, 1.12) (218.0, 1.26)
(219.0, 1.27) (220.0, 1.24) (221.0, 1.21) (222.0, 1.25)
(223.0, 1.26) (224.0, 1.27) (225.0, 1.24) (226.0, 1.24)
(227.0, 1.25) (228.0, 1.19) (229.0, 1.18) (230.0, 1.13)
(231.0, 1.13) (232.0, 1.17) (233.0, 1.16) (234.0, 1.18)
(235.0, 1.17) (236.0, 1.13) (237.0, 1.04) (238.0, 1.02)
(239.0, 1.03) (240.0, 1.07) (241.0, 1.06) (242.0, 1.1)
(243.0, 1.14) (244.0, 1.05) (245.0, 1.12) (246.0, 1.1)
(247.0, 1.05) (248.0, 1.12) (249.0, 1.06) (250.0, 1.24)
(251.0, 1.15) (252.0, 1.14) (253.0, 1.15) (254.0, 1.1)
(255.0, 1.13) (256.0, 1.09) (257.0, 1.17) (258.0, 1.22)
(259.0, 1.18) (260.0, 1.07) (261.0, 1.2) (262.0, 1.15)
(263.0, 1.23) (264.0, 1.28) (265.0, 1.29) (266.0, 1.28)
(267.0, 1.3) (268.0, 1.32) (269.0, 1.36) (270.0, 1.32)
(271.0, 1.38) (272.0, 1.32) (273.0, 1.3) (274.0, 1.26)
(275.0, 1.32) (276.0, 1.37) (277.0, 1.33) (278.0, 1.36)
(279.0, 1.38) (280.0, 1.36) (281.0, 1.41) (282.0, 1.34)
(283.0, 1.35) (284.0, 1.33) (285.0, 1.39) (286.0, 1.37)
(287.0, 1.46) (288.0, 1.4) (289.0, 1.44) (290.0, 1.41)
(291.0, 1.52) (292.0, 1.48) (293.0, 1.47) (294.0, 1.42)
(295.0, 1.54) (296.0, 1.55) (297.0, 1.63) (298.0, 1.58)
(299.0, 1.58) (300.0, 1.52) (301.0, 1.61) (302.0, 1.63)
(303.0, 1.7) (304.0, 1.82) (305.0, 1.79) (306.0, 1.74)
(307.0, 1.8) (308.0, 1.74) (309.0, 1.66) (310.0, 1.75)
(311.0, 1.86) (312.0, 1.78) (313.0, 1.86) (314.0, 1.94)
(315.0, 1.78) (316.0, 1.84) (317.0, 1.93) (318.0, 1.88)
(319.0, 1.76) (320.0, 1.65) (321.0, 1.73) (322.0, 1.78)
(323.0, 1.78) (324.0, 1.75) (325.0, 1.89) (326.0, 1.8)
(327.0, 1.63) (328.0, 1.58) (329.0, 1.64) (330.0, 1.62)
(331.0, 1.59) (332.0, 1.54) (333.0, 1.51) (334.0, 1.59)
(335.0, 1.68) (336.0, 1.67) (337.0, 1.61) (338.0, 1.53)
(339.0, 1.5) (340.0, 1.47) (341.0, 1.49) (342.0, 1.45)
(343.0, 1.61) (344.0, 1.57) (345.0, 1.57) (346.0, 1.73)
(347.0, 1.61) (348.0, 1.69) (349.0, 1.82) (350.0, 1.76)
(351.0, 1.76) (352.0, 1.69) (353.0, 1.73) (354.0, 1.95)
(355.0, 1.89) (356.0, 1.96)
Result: 284.0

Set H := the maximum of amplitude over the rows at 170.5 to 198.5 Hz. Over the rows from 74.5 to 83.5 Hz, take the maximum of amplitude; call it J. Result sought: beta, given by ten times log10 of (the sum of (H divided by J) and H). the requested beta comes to 4.0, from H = 1.26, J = 1.02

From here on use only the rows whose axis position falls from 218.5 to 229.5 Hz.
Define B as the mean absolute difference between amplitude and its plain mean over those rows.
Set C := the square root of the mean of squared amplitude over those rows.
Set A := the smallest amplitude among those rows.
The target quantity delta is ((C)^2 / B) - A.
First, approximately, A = 1.18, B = 0.023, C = 1.24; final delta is 64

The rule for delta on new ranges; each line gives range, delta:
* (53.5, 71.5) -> 18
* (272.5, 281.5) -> 49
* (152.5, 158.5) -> 11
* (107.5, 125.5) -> 31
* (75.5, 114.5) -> 18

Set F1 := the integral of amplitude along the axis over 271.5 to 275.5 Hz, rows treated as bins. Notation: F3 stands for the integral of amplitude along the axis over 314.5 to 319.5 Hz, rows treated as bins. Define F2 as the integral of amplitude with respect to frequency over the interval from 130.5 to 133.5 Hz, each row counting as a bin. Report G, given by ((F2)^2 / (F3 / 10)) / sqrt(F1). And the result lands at 4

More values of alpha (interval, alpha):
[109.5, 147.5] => 110.0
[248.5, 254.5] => 249.0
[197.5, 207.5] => 198.0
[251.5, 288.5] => 252.0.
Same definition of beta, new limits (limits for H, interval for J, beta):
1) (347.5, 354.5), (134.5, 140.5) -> 5.9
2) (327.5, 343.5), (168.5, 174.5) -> 5.0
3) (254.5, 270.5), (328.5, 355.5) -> 3.1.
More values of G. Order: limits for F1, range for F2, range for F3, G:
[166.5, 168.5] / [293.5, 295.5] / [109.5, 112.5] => 23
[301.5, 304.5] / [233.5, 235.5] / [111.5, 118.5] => 4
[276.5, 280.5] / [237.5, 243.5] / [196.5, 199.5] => 51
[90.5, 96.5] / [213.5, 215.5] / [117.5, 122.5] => 5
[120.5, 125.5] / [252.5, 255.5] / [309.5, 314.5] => 6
